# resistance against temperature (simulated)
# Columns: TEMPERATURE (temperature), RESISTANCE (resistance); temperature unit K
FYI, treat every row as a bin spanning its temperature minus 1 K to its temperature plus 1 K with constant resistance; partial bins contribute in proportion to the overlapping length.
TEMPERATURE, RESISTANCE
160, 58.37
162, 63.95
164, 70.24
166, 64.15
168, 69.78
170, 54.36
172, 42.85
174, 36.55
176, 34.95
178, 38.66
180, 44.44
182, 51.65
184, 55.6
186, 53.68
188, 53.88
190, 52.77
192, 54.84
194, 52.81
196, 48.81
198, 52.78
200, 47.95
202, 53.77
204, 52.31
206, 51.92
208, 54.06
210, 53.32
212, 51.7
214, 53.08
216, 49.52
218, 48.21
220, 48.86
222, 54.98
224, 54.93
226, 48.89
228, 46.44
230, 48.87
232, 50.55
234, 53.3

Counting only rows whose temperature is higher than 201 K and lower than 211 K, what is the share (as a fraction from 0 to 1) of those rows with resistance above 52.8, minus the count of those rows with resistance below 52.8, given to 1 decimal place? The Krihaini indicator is -1.4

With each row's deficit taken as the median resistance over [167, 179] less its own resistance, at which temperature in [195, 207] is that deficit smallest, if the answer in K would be 202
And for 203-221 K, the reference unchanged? 208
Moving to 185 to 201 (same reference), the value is 192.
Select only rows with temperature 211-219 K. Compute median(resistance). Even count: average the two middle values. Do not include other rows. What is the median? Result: 50.6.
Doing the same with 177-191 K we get 52.8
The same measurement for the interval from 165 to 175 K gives 54.4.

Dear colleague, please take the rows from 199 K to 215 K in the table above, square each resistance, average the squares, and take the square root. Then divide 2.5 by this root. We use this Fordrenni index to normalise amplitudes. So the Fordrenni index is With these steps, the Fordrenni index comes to 0.0478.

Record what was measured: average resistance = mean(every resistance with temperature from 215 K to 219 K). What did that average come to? 49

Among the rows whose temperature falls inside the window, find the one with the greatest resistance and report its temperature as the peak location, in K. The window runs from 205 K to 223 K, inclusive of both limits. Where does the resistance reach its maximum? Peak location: 222 K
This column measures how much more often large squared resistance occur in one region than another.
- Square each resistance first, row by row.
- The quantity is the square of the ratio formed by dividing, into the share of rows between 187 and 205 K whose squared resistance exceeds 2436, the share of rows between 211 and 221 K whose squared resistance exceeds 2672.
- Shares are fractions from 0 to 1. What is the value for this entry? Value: 3.8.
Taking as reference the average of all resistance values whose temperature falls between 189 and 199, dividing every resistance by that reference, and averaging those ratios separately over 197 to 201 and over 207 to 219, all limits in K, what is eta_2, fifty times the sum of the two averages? 97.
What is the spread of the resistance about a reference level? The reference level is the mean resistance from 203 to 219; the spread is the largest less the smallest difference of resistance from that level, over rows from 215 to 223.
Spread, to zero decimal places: 7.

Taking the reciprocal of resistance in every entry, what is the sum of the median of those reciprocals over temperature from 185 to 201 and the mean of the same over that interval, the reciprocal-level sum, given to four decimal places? 0.0381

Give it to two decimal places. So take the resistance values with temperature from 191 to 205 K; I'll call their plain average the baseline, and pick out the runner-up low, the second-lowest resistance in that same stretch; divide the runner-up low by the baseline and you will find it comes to 0.94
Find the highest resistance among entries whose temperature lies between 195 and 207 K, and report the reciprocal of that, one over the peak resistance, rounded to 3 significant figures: 0.0186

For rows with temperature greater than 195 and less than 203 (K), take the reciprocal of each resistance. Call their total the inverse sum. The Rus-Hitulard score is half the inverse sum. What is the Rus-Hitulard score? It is 0.039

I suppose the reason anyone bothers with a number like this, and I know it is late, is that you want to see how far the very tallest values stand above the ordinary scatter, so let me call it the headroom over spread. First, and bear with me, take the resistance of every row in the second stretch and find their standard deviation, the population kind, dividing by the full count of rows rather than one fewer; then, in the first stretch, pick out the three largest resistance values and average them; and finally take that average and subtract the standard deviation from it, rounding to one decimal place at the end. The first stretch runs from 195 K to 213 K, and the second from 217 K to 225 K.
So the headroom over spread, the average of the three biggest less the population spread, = 50.5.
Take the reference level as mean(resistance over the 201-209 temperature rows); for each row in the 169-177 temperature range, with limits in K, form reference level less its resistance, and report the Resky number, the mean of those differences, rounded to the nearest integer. 11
